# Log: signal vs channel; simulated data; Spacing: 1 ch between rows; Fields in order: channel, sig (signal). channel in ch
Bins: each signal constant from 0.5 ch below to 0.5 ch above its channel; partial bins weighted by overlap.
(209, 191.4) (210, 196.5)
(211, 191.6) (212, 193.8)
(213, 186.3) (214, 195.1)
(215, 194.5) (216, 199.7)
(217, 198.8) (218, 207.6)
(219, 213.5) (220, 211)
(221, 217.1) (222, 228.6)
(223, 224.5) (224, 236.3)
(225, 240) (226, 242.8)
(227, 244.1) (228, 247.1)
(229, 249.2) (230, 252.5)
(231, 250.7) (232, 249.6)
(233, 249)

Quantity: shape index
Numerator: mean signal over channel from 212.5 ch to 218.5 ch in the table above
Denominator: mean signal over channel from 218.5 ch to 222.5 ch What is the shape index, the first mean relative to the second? 0.906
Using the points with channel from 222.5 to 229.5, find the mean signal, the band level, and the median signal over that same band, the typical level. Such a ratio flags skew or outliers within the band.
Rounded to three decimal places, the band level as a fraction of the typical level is 0.991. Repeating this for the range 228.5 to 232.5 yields 1.001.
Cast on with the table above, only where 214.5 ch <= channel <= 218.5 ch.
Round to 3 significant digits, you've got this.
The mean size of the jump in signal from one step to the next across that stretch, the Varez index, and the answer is 4.97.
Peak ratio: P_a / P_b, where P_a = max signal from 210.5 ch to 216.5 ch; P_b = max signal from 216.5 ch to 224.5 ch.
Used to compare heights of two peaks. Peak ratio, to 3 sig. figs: 0.845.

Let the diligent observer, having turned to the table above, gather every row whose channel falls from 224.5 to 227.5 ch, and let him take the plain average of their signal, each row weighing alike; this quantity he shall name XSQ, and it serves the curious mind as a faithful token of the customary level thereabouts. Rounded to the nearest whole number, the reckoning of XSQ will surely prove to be 242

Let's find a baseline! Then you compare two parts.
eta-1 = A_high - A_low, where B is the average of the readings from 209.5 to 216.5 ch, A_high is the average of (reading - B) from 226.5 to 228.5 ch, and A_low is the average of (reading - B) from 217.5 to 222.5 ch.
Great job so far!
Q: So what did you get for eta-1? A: 30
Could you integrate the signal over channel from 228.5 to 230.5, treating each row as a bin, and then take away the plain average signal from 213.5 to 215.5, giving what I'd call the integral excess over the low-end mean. 307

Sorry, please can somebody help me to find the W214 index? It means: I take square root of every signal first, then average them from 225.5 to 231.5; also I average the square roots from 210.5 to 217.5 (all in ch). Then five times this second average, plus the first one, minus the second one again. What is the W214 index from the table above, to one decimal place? 71.5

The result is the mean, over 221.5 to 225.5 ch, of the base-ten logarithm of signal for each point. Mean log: 2.37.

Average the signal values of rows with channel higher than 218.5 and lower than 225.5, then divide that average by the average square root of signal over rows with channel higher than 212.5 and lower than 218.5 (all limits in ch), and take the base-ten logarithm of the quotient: 1.20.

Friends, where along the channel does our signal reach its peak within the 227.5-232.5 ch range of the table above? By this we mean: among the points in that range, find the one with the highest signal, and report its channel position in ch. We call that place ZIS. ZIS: 230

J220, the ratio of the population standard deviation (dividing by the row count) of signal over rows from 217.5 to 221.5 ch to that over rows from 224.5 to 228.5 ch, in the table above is 1.4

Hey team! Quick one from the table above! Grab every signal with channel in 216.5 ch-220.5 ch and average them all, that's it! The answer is 208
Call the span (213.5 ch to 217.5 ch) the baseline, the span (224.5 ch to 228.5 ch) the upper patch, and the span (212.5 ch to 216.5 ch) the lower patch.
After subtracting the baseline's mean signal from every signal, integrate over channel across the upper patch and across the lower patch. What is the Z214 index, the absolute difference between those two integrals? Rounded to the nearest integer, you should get 198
